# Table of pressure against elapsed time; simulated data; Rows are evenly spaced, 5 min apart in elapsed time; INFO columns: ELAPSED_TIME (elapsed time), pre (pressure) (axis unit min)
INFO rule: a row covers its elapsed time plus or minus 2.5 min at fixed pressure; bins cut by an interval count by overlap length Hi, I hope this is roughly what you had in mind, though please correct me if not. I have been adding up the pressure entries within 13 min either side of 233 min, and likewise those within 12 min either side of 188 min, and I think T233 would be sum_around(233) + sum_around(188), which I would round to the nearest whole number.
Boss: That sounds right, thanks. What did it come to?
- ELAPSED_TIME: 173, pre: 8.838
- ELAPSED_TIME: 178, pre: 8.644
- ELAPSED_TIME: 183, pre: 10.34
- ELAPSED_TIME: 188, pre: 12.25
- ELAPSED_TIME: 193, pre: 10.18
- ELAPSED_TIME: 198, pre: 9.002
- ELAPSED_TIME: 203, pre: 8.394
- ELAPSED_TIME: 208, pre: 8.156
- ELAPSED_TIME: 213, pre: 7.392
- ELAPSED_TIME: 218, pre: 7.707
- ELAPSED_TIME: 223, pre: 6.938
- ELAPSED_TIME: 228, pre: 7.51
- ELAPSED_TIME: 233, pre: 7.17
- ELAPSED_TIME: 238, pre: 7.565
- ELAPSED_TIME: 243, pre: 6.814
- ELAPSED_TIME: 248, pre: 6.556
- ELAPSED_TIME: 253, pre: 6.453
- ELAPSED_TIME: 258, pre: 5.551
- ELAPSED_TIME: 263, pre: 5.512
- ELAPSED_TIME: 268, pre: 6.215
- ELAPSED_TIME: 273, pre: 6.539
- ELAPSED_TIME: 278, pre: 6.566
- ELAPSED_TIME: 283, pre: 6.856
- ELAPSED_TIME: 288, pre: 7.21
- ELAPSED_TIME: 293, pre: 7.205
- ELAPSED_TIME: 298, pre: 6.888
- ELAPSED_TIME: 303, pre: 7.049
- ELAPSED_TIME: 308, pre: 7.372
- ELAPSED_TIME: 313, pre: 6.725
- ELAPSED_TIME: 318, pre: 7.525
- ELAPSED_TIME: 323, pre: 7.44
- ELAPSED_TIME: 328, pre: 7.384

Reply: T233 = 86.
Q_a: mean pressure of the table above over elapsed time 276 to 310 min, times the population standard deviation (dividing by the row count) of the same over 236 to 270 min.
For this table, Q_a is 4.67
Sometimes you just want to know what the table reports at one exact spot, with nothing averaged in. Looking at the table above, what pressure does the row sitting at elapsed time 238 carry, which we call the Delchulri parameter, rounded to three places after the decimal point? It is 7.565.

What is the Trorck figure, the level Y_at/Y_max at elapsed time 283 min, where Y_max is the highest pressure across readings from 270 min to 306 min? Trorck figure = 0.95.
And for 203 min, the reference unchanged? 1.16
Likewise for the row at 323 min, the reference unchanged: 1.03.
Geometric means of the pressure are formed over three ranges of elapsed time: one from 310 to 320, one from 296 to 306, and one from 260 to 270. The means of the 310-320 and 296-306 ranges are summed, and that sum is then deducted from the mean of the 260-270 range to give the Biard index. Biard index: -8.2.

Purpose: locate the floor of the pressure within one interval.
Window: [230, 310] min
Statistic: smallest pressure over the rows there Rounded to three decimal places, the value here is 5.512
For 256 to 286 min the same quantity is 5.512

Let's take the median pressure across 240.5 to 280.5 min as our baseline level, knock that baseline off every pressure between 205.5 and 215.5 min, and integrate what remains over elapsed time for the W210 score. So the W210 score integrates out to 13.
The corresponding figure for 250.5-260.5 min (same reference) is -5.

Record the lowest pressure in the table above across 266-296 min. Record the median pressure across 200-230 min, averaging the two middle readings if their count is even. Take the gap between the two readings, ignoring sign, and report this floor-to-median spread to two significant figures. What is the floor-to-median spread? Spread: 1.4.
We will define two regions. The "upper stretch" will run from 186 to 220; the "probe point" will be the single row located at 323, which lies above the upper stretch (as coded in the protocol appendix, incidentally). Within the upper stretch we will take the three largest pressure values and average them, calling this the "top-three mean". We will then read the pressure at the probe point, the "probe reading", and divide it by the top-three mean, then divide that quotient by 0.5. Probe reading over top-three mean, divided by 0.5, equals 1.42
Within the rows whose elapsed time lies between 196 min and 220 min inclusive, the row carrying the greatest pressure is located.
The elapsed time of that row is 198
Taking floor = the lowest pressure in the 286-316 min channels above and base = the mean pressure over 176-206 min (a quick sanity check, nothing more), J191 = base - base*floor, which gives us -56.1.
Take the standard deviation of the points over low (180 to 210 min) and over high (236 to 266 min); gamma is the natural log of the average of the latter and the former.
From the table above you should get 0.1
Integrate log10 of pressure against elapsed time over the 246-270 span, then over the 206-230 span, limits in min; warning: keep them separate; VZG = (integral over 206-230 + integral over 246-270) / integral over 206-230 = 1.89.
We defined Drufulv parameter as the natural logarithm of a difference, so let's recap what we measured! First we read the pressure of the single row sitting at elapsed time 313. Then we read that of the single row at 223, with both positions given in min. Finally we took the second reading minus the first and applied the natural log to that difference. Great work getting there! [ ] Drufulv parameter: -1.5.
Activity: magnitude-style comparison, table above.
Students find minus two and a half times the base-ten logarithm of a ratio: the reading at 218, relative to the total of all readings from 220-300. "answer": 2.86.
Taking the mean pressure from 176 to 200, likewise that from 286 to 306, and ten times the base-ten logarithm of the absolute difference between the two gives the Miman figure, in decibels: 4.8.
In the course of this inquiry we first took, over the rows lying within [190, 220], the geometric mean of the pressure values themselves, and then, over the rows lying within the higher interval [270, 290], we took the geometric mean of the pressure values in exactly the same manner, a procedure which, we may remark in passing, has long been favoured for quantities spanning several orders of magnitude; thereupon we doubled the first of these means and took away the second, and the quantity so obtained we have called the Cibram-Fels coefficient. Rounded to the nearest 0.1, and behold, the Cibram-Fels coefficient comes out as 10.1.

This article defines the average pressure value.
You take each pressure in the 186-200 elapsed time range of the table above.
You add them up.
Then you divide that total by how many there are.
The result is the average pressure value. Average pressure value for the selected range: 10.5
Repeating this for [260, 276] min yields 6.1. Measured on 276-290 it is 6.9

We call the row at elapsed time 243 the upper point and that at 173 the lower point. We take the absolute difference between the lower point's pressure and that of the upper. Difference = 2.0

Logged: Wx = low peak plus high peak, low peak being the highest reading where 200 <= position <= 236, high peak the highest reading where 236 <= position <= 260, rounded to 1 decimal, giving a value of 16.0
